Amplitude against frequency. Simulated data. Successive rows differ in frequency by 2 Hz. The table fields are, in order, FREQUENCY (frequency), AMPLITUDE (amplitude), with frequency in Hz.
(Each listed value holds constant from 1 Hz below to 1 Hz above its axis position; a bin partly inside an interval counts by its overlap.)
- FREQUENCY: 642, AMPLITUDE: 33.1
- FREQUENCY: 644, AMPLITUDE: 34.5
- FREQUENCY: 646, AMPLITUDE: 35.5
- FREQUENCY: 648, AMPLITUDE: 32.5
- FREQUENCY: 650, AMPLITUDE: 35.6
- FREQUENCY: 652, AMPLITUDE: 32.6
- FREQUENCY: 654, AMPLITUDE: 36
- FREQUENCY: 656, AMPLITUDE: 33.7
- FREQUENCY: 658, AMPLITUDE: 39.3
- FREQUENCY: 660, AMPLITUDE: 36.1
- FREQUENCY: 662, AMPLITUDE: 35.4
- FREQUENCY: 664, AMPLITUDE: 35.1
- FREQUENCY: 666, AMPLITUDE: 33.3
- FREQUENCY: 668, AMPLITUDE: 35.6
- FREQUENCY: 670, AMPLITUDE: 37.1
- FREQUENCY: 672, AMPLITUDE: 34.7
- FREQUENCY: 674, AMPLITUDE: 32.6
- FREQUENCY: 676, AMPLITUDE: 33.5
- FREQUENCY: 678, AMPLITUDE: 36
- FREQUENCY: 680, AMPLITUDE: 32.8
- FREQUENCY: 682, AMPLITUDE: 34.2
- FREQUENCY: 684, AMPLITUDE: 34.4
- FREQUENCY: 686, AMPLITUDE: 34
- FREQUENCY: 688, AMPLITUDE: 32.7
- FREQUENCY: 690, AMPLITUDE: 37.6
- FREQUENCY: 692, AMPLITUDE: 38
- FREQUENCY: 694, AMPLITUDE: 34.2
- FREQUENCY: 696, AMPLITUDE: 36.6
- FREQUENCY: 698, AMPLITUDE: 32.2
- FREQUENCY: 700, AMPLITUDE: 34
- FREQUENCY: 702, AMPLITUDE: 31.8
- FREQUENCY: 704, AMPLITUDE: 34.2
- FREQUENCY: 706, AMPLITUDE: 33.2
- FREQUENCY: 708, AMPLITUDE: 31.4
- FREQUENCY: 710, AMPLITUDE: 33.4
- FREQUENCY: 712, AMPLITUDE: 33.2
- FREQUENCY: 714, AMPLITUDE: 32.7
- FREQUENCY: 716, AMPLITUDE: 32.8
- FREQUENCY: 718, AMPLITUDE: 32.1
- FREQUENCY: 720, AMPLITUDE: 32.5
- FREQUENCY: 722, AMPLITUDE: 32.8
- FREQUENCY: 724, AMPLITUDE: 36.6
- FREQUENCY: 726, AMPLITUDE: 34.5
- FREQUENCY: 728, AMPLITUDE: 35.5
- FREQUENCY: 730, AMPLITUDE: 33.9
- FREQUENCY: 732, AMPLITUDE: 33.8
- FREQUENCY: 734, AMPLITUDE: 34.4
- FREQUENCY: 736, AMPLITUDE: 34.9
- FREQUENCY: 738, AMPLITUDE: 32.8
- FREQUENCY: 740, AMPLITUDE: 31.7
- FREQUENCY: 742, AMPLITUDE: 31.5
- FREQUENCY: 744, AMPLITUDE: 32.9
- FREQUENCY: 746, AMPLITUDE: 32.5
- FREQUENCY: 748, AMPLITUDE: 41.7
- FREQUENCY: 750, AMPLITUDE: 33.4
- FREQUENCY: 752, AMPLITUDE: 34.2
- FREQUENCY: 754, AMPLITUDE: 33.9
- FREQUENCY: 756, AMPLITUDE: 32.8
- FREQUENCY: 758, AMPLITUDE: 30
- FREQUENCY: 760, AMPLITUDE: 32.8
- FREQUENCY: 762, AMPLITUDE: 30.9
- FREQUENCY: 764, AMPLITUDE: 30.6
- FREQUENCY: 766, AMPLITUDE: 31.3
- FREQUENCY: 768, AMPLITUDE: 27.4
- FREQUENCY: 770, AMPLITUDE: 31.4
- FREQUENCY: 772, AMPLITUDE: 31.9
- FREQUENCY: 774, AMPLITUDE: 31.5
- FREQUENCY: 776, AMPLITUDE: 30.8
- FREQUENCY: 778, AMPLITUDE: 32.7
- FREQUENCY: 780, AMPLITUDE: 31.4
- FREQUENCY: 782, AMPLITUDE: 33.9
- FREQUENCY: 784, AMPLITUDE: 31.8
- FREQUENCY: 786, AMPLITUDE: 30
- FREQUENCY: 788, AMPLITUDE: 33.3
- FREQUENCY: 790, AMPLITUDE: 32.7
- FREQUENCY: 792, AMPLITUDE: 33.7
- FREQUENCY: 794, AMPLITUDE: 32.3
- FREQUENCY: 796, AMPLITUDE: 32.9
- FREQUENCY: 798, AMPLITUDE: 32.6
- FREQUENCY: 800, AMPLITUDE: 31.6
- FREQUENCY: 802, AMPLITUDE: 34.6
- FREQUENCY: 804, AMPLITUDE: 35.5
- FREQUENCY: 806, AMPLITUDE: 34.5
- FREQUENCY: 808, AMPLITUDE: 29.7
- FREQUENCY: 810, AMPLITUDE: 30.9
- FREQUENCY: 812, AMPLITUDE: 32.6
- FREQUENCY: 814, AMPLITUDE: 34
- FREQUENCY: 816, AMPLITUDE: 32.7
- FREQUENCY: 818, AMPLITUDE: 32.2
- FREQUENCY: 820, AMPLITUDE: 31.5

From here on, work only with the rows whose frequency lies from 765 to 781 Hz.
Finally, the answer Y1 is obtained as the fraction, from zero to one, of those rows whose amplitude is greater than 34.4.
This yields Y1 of 0.00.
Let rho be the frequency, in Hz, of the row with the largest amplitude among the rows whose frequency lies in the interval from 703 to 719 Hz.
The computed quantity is 704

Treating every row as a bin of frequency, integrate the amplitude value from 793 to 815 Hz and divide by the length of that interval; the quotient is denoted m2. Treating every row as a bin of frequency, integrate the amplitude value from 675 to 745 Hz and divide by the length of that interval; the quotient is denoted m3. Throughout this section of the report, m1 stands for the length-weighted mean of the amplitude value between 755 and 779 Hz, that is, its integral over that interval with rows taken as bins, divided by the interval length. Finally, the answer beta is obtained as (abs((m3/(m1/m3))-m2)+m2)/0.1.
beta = 366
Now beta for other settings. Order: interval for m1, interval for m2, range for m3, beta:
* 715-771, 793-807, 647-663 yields 374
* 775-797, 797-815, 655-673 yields 392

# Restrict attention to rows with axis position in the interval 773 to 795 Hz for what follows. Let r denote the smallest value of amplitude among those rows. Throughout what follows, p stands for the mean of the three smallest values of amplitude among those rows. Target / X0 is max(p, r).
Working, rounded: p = 30.7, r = 30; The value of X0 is 30.7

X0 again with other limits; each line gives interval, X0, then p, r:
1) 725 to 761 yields 31.1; 31.1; 30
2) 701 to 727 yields 31.8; 31.8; 31.4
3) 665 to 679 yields 33.1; 33.1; 32.6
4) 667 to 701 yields 32.5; 32.5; 32.2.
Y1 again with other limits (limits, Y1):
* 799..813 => 0.43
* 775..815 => 0.15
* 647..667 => 0.60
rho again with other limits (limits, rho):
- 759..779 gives 760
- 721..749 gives 748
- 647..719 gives 658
